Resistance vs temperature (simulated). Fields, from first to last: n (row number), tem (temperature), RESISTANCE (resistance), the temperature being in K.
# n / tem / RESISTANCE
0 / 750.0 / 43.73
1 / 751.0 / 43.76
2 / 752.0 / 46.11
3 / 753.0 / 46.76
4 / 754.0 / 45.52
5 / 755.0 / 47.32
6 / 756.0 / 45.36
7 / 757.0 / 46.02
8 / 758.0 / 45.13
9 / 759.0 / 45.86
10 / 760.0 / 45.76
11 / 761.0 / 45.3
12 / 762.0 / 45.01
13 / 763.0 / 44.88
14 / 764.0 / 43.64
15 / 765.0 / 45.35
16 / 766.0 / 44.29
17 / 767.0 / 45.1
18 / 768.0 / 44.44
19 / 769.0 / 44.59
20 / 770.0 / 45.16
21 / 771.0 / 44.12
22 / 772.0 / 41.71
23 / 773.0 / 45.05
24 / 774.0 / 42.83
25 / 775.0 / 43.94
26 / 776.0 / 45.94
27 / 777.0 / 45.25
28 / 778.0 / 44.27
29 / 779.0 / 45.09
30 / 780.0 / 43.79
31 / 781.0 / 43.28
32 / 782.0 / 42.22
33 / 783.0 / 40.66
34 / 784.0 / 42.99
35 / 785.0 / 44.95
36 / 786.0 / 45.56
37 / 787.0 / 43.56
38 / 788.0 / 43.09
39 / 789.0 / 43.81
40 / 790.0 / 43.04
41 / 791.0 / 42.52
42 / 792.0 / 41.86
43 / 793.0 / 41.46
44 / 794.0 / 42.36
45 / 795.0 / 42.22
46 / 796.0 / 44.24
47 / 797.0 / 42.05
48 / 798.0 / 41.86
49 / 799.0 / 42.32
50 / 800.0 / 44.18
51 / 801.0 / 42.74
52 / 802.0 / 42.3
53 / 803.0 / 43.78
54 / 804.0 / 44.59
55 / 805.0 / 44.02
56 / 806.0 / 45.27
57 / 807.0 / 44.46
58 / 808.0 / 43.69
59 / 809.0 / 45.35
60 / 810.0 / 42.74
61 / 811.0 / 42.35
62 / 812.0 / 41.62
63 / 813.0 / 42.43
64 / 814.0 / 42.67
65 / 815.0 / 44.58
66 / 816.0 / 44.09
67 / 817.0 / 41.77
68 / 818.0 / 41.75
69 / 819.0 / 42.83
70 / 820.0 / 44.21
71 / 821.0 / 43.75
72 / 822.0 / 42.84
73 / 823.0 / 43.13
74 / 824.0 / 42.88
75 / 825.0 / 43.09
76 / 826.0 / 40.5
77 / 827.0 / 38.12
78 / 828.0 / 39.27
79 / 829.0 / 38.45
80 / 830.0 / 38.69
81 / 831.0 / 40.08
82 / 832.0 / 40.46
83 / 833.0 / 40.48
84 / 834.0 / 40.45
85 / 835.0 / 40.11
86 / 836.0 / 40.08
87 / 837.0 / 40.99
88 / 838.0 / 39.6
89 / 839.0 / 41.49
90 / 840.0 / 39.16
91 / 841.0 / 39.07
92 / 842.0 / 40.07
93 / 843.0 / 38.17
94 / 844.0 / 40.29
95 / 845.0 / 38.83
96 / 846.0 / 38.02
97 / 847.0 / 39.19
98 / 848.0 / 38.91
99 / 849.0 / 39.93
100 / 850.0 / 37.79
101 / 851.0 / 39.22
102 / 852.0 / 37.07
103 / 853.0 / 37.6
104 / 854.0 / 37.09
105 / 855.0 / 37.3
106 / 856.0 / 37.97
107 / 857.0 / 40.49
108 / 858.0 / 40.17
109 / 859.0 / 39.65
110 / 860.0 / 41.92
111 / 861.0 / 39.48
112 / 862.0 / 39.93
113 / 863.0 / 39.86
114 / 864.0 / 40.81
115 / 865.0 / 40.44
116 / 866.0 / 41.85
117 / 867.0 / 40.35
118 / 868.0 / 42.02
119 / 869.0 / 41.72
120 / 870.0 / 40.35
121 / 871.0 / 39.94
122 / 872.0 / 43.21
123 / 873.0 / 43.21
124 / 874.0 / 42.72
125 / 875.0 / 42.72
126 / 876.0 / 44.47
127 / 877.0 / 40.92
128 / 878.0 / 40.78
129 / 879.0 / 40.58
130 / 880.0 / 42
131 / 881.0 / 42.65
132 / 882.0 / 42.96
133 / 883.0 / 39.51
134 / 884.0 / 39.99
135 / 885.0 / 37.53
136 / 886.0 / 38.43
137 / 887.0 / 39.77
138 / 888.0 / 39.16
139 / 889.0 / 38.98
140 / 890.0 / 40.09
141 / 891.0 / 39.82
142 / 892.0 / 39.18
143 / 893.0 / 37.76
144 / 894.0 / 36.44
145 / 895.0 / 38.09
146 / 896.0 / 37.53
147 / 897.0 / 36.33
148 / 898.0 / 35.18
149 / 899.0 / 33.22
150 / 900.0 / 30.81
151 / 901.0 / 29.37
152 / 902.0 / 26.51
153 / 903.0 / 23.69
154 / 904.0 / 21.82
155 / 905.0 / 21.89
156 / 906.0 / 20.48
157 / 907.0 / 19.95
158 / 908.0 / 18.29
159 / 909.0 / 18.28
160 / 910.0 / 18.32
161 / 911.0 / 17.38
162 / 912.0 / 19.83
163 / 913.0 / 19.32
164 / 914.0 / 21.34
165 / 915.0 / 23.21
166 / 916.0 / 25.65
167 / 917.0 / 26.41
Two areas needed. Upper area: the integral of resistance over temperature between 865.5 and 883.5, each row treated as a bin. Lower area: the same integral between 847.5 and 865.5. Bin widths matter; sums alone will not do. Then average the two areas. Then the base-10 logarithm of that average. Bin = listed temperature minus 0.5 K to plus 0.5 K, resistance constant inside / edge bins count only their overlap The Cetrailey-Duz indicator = 2.86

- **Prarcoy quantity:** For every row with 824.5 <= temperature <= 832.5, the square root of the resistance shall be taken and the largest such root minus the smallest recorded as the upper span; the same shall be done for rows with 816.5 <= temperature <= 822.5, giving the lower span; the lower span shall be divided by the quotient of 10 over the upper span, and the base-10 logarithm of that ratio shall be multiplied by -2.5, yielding 5.3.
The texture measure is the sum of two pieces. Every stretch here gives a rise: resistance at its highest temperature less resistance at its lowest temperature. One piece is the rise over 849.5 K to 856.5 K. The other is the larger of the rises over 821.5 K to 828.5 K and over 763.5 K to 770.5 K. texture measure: 2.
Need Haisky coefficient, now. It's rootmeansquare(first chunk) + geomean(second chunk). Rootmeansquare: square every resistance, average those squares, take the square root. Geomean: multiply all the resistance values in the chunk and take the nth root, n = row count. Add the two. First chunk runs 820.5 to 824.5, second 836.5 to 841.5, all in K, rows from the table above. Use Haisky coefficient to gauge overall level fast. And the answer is 83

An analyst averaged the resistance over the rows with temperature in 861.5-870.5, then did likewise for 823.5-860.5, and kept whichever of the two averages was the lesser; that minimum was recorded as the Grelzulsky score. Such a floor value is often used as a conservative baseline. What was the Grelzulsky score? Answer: 39.5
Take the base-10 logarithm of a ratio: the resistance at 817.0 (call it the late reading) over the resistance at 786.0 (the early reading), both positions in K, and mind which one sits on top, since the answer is -0.038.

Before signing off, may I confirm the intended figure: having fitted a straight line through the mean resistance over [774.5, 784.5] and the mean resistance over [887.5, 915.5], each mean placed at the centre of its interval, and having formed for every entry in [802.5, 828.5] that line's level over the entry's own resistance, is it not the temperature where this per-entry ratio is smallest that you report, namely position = 820.0 K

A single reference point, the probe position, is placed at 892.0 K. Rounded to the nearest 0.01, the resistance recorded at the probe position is 39.18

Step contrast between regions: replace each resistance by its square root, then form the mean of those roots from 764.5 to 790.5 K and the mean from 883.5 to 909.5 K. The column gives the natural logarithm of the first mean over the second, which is 0.16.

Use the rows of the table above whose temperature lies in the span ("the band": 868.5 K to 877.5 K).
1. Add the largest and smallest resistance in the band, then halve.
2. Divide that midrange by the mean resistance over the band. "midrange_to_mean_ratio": 1.00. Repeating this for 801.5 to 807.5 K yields 0.99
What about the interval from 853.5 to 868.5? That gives 0.99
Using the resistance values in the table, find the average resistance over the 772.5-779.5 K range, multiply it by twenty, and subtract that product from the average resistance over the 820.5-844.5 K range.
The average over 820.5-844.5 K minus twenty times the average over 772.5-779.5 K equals -852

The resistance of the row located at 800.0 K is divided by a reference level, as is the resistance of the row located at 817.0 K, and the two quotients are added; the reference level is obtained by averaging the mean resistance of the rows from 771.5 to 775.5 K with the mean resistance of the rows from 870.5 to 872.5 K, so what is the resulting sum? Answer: 2.02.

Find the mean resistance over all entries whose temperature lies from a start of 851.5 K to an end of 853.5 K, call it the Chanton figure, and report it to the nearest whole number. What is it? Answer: 37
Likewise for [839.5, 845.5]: 39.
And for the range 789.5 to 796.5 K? 43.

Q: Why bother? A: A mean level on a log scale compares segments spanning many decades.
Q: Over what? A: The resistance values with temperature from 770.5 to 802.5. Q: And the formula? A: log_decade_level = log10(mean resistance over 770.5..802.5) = 1.64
